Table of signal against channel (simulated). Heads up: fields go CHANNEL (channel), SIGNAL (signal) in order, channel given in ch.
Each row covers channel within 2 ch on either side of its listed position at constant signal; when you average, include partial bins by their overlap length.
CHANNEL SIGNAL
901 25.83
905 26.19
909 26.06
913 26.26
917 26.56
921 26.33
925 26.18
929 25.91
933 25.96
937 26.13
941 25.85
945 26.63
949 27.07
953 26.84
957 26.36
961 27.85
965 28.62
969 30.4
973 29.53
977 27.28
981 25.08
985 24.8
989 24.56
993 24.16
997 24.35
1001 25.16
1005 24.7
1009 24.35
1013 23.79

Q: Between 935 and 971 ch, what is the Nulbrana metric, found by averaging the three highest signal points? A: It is 29.0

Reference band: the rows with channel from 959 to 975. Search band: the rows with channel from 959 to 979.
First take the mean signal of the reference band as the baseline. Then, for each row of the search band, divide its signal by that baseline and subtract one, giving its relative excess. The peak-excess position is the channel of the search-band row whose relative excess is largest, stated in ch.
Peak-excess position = 969 ch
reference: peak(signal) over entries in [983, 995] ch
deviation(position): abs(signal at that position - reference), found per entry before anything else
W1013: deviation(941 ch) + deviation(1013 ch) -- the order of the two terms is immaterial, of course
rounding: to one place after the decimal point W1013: 2.1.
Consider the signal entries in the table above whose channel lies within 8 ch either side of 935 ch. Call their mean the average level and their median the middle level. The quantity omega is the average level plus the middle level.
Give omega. 51.9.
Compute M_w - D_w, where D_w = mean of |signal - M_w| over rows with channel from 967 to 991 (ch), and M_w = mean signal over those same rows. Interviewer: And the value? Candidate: 24.8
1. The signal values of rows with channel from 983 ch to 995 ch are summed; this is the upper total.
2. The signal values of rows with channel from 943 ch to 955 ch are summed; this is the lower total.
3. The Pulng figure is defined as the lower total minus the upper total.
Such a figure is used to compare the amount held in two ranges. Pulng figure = 7.0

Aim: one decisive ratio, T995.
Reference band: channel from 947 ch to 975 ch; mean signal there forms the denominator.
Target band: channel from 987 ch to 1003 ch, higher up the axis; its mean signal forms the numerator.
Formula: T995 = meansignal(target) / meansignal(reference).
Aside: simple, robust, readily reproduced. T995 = 0.87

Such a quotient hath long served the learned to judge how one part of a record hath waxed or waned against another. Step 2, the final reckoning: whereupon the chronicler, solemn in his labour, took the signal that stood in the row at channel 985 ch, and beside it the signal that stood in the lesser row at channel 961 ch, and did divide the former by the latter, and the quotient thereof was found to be 0.890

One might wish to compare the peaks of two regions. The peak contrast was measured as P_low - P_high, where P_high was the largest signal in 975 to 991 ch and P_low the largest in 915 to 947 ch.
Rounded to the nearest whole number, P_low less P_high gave -1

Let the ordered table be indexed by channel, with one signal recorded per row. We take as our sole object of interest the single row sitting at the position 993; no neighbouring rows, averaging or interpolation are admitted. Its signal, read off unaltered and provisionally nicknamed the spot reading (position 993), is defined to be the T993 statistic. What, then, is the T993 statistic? 24.16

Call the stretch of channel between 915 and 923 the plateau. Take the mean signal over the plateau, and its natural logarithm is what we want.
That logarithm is 3.28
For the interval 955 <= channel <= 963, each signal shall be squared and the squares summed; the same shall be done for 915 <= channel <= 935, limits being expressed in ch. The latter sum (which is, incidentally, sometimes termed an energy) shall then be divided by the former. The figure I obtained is 2.3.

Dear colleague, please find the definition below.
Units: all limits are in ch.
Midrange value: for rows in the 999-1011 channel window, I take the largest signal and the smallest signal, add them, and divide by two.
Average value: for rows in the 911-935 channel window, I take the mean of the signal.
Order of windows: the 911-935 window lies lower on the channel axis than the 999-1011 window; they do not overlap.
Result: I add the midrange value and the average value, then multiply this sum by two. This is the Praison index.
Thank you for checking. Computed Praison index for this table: 102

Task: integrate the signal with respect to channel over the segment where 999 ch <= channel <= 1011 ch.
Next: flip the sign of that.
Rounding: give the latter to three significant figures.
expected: -297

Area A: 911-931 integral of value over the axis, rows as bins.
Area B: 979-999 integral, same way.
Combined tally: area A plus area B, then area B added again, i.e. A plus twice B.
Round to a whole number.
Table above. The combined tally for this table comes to 1509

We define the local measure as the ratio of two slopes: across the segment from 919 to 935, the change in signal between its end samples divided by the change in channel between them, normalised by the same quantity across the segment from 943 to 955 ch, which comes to -1.2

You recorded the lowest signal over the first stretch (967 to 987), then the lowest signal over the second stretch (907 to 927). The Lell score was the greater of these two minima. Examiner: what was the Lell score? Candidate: 26.06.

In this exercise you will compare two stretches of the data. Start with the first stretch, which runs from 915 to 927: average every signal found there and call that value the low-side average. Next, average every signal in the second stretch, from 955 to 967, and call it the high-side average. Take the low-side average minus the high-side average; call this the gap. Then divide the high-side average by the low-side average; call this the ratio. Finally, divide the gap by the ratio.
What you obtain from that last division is -1.2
